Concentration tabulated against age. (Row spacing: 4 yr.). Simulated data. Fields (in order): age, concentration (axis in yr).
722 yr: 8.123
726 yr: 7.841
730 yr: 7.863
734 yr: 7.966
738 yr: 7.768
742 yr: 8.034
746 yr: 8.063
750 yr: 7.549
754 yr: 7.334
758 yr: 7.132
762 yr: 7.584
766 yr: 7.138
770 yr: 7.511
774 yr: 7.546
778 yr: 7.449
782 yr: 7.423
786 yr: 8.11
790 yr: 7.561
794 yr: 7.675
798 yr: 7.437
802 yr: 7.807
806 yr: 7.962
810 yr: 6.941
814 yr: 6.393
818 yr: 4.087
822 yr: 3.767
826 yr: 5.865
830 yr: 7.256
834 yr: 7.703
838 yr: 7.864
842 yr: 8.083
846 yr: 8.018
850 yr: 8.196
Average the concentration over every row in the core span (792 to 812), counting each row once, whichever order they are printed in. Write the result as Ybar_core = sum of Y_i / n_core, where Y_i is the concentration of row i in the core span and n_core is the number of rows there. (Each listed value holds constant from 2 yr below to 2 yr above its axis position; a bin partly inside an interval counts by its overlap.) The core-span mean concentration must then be 7.56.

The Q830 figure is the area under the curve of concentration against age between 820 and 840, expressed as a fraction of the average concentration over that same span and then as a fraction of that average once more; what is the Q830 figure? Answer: 3.08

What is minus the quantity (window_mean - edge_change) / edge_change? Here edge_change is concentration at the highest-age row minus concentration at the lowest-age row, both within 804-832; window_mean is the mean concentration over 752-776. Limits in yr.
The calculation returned 11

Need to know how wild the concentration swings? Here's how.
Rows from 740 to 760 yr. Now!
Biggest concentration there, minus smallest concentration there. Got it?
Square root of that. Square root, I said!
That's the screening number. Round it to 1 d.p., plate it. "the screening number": 1.0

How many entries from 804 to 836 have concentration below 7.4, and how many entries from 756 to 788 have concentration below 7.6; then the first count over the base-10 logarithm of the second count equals 7.1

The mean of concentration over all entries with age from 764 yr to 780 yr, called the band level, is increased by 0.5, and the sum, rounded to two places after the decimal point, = 7.91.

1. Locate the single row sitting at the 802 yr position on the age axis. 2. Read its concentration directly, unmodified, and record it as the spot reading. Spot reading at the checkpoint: 7.807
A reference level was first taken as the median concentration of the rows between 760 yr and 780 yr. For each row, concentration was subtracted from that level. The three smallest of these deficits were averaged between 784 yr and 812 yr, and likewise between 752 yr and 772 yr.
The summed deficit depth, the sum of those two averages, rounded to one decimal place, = -0.4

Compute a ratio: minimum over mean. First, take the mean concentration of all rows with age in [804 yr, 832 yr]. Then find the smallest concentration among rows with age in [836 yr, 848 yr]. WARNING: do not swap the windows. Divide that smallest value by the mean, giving 1.30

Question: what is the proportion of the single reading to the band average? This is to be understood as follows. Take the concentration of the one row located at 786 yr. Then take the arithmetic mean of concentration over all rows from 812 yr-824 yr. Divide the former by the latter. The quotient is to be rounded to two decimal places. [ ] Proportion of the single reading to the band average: 1.71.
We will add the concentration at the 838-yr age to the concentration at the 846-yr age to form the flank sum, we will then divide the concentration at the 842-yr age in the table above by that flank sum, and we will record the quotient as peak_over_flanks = 0.51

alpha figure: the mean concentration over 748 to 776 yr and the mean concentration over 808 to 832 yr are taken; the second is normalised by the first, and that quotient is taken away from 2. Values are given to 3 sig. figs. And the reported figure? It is 1.23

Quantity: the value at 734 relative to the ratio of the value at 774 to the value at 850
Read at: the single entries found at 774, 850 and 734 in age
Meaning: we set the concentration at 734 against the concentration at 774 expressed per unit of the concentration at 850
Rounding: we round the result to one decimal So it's 8.7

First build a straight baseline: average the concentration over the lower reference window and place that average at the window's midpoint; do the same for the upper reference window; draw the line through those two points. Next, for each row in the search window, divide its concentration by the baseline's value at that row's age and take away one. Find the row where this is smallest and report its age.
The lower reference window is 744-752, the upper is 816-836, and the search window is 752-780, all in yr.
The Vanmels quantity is 758 yr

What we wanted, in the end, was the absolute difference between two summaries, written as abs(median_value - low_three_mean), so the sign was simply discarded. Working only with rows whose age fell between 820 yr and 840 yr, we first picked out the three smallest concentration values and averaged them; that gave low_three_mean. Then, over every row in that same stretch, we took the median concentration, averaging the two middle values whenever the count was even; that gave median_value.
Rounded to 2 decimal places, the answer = 1.63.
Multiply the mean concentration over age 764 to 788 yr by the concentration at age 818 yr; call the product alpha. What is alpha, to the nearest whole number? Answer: 31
